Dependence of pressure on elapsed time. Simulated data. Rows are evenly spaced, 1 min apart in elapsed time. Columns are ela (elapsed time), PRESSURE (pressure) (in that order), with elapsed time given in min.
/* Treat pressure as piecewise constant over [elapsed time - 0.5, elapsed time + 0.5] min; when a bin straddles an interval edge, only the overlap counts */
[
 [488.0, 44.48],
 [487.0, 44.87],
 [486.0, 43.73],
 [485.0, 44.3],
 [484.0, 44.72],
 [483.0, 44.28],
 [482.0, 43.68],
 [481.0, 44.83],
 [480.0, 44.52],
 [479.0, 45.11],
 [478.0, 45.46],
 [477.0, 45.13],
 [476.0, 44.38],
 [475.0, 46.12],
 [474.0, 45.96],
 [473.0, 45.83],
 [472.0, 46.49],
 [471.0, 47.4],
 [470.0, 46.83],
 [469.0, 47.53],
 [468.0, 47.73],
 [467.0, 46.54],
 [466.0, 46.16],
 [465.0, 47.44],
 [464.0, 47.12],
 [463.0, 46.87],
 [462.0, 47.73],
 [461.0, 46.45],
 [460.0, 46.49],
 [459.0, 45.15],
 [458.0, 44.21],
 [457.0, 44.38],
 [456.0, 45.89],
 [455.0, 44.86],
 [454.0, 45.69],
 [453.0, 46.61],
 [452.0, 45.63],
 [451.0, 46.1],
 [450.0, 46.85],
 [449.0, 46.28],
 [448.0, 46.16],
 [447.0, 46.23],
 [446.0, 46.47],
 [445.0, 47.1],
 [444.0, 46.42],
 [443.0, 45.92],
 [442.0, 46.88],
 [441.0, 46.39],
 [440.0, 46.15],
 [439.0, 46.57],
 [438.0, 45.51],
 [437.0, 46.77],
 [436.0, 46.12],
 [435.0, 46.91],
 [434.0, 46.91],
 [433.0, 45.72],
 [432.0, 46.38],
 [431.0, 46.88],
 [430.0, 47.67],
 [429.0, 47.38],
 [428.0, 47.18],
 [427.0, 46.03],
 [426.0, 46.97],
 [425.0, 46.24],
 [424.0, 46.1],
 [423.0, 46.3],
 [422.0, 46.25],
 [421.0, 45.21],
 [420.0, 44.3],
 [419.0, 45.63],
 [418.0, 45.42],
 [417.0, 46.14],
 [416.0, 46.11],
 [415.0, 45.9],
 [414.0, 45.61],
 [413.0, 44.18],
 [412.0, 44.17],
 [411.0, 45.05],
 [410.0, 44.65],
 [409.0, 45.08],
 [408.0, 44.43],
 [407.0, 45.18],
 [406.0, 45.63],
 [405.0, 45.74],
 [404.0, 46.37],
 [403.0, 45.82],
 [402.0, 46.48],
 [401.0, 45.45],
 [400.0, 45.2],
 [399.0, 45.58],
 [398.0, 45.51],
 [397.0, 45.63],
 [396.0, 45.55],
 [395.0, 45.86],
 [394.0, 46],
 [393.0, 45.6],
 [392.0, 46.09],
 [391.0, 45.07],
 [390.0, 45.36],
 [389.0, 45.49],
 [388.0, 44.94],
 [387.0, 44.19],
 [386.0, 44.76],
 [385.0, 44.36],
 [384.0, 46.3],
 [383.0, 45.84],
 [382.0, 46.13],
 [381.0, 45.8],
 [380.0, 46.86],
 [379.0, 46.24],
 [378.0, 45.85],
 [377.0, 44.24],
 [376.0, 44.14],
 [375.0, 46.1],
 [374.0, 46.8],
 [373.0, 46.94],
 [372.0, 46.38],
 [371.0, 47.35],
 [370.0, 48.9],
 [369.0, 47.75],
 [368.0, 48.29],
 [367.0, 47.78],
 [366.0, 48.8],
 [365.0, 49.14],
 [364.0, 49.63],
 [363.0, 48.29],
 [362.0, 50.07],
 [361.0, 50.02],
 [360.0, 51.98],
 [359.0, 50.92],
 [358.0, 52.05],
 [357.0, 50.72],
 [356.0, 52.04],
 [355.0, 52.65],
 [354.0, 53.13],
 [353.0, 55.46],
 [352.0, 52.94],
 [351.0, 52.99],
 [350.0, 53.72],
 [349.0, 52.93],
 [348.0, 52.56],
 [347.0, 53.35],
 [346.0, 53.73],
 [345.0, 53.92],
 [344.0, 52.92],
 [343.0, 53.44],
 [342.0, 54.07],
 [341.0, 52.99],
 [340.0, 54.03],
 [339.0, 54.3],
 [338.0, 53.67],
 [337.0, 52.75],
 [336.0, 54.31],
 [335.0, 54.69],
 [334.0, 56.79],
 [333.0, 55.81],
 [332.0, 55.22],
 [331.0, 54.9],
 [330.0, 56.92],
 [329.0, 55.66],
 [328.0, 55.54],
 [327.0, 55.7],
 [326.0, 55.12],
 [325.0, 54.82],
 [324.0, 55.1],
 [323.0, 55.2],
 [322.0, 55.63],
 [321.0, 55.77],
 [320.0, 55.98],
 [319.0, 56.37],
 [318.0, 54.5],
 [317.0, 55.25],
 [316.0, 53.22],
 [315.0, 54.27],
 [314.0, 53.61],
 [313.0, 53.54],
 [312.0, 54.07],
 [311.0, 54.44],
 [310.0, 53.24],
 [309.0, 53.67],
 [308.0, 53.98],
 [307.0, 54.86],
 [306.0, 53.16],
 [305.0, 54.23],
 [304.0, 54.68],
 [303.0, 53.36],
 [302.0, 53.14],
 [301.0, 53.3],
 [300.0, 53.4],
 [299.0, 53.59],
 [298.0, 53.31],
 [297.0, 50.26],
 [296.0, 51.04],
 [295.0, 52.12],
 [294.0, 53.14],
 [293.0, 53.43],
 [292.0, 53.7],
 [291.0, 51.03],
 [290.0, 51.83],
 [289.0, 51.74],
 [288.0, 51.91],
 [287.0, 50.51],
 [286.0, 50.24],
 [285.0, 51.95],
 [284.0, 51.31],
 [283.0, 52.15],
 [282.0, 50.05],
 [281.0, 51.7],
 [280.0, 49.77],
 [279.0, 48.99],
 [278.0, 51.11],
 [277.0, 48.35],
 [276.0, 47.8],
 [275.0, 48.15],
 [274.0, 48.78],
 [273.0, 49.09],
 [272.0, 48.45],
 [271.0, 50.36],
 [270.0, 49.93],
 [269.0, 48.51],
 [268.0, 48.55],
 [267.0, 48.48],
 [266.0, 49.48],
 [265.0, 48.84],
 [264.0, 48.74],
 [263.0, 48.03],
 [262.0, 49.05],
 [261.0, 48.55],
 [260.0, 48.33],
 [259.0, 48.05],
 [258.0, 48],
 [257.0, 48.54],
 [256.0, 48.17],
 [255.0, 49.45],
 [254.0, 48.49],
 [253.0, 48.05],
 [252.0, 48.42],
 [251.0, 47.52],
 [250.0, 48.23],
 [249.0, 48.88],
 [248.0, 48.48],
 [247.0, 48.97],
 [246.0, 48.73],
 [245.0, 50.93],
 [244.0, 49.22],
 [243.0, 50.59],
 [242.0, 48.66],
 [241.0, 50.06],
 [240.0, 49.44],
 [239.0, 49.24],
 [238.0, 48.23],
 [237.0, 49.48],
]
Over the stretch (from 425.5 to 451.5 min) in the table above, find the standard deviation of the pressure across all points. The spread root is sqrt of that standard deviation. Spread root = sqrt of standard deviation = 0.72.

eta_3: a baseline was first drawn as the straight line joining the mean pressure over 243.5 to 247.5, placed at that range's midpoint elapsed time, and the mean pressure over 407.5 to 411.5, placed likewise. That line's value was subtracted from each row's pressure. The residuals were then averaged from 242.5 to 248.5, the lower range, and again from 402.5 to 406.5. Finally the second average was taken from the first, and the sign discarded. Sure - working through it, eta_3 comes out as 0.9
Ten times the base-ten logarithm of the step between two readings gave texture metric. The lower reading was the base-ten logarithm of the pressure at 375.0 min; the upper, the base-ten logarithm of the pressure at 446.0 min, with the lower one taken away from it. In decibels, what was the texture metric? -24.6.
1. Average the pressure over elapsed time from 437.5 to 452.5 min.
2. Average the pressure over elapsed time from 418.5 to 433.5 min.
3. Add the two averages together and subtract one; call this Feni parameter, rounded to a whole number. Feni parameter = 92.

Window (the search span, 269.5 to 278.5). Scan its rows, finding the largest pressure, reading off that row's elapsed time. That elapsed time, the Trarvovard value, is 278.0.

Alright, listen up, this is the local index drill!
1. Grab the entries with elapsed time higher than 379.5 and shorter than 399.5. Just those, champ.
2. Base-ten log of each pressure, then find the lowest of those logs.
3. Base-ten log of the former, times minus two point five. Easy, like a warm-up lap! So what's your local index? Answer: -0.541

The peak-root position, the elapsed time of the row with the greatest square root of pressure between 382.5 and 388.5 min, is 384.0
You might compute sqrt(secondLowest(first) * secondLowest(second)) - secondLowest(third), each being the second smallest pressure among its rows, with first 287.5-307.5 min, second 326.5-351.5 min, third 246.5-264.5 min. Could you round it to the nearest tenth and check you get 3.9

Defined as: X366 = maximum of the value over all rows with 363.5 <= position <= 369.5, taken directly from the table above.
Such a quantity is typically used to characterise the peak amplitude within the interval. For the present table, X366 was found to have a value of 49.63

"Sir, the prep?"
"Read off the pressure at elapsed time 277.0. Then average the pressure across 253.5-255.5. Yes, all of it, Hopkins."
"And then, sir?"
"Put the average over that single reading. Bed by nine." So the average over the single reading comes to 1.01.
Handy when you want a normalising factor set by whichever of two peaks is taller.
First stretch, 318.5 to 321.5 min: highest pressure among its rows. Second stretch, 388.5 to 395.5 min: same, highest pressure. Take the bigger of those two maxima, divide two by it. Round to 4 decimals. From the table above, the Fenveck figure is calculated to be 0.0355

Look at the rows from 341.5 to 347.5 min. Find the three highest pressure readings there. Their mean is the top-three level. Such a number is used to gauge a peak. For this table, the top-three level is 54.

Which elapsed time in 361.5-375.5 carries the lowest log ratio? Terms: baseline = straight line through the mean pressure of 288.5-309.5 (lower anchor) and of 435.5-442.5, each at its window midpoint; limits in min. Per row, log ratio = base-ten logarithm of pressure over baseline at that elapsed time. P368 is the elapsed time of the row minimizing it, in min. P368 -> 375.0 min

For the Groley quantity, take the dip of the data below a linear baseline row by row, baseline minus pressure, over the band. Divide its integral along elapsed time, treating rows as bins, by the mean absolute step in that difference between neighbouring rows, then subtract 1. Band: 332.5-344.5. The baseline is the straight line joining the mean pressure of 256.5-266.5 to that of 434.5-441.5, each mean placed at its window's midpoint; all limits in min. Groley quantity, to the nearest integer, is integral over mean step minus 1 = -87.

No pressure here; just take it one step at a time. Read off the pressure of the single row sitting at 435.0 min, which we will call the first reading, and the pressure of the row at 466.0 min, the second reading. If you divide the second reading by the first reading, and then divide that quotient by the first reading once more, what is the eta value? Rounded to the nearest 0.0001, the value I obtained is 0.0210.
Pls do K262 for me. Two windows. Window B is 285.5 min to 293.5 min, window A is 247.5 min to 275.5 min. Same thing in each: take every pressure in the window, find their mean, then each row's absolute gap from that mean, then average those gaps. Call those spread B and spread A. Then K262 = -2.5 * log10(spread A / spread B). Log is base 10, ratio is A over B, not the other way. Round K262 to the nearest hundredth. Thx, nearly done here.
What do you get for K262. 0.77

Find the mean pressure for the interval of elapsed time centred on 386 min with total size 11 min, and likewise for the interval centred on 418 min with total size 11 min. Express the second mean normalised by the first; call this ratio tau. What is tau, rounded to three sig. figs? 1.01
